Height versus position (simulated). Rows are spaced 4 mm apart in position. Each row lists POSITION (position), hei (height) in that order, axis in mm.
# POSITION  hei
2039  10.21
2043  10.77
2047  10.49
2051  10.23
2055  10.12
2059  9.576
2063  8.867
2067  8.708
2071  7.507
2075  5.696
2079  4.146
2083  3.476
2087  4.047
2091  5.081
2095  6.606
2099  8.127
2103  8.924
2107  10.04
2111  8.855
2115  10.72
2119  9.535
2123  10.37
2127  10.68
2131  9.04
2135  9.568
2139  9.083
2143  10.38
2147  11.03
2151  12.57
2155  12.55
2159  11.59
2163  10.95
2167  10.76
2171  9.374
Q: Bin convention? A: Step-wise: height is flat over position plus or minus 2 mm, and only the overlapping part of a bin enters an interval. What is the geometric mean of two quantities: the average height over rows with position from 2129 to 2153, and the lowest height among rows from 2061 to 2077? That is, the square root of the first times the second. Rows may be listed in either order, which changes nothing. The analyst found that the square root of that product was 7.7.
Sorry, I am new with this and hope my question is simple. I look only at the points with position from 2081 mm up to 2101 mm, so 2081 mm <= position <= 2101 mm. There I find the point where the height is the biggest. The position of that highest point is 2099 mm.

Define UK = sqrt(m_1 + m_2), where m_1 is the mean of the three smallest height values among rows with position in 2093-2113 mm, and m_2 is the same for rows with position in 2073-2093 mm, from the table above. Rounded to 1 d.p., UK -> 3.4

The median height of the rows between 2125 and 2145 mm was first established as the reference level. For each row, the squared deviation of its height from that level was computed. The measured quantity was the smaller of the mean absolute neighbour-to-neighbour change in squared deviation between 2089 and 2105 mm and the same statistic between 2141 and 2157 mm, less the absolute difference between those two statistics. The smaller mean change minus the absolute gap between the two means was -1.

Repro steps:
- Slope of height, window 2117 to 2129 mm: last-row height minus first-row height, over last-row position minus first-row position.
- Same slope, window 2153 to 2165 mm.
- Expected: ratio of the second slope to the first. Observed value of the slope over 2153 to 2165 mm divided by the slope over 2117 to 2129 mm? -1.4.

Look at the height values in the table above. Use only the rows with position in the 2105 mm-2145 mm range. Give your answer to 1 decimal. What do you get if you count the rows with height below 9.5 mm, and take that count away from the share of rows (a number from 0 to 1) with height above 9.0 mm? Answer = -2.1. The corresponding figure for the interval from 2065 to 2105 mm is -10.0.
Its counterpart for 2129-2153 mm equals -1.0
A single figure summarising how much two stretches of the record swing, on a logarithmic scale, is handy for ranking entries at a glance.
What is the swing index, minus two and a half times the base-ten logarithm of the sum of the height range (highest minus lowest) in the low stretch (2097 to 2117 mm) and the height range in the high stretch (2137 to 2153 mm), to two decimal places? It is -1.96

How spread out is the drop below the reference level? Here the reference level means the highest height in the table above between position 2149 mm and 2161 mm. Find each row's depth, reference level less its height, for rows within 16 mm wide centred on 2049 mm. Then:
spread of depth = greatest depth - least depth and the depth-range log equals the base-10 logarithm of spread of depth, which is -0.2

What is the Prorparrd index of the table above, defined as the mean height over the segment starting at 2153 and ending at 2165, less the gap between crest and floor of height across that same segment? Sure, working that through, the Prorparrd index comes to 10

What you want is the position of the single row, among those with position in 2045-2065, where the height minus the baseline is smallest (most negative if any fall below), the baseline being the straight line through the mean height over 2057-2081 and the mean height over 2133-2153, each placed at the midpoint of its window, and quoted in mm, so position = 2063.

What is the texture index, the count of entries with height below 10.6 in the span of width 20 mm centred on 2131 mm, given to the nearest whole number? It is 4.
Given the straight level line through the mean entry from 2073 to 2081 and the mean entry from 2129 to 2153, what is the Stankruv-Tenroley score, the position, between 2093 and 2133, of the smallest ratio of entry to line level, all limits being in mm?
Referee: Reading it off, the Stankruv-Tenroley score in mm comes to 2131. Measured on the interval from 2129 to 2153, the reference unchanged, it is 2139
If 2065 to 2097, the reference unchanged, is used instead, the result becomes 2083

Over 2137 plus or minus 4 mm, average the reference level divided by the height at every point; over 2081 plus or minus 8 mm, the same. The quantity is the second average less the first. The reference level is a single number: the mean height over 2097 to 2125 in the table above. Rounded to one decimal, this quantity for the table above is 1.2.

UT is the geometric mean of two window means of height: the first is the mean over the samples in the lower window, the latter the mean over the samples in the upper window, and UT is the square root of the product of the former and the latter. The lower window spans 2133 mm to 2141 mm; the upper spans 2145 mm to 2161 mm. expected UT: 10.5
